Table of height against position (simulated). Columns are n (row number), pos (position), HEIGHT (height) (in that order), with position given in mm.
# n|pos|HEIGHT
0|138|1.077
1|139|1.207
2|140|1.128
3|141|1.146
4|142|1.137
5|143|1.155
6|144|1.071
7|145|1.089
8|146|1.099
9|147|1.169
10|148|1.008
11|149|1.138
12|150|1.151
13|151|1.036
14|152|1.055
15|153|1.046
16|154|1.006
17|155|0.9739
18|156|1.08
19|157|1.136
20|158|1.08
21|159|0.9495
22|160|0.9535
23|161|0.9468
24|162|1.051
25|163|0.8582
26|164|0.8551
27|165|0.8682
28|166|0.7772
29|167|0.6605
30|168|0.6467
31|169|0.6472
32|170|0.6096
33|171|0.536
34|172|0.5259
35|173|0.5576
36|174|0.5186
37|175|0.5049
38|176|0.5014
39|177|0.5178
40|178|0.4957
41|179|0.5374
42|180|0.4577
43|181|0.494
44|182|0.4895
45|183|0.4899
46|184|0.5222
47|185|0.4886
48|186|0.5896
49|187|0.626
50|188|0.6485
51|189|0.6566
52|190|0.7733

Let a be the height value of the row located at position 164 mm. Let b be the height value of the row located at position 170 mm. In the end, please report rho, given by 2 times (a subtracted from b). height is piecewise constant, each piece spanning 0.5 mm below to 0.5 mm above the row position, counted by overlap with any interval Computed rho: -0.5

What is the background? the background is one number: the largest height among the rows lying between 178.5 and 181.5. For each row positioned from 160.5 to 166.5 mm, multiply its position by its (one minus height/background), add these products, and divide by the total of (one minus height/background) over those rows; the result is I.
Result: 163.2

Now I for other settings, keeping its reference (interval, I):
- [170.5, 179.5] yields 176.3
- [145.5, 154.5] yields 149.8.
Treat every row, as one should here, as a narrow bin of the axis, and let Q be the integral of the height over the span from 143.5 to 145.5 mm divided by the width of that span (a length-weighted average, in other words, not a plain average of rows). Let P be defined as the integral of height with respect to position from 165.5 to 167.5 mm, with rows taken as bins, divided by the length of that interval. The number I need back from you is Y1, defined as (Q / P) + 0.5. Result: 2.0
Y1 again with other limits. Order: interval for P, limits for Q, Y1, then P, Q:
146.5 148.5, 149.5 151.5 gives 1.5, 1.09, 1.09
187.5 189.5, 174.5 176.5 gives 1.3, 0.65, 0.50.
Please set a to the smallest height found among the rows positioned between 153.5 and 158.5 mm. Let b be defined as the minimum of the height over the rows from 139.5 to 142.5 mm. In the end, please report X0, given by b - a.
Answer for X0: 0.15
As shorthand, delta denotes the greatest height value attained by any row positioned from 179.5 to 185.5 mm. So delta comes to 0.5222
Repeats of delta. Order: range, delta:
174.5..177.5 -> 0.5178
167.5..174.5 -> 0.6472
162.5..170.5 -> 0.8682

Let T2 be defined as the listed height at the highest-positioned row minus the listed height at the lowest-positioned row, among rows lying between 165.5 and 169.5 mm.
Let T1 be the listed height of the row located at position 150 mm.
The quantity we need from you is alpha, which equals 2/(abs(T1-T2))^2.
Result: 1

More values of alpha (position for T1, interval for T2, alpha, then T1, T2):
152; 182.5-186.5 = 2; 1.055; 0.10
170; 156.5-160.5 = 3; 0.6096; -0.18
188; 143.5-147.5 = 7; 0.6485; 0.10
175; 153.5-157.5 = 14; 0.5049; 0.13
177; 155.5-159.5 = 5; 0.5178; -0.13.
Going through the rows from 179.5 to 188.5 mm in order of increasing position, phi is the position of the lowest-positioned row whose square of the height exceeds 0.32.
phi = 186 mm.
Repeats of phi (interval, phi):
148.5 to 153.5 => 149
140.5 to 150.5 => 141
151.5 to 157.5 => 152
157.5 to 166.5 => 158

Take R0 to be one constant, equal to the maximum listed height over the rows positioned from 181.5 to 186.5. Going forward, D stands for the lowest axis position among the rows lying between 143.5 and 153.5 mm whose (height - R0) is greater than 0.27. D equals 144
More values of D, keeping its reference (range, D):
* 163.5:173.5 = 165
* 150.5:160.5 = 151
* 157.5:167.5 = 158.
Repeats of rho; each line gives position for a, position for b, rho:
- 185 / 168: 0.3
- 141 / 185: -1.3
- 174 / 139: 1.4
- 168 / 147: 1.0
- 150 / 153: -0.2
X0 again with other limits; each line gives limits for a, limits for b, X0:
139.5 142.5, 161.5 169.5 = -0.48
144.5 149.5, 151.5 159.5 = -0.06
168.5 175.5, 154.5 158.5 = 0.47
